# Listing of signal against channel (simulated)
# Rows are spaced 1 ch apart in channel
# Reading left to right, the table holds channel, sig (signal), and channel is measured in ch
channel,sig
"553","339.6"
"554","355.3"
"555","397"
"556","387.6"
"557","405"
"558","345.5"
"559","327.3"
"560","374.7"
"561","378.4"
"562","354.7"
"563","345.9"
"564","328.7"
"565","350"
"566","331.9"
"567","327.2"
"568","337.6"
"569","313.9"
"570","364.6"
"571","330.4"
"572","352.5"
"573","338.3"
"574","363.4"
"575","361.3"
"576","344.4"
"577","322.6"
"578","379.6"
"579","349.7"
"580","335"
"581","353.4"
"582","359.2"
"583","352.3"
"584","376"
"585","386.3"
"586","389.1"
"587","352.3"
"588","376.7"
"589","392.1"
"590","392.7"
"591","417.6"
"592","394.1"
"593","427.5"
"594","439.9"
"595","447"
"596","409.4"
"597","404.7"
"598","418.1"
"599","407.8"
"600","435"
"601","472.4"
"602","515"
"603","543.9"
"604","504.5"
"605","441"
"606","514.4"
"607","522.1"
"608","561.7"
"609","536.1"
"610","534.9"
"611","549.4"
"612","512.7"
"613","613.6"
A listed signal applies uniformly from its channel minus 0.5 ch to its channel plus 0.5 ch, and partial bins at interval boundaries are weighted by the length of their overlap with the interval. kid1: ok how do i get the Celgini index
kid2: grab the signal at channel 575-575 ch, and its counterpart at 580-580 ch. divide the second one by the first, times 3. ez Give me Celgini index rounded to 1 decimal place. 2.8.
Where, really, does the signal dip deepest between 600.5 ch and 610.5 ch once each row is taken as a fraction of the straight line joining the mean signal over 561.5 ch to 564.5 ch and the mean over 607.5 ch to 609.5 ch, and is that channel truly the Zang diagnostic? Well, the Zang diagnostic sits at 605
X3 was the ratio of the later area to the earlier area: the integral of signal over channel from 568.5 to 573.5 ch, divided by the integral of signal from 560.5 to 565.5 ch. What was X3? 0.97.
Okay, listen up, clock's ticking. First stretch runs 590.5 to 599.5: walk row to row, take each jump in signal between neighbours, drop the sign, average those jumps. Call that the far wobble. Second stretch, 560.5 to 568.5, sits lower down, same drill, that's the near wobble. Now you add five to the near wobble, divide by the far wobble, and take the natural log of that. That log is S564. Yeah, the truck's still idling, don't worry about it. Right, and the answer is 0.1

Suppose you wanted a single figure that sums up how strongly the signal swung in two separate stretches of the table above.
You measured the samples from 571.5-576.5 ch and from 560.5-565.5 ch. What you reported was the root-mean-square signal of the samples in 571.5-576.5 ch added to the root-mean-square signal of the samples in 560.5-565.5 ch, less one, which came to 703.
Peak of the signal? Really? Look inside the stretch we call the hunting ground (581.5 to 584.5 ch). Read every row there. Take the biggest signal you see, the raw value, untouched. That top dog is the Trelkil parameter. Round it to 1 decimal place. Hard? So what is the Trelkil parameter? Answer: 376.0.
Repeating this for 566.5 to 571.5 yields 364.6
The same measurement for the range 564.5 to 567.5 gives 350.0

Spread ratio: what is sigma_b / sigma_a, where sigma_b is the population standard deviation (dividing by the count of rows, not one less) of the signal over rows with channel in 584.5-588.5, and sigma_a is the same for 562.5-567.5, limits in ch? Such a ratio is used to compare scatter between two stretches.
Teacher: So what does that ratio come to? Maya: 1.55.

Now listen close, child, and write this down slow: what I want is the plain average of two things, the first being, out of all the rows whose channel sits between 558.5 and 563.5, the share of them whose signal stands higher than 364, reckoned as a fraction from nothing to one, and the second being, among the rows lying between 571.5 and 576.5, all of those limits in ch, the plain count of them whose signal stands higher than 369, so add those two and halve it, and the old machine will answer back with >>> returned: 0.20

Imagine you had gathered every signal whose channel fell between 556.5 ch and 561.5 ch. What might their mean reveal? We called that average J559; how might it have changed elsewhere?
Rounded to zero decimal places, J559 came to 366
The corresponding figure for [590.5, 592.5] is 406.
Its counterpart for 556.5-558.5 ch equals 375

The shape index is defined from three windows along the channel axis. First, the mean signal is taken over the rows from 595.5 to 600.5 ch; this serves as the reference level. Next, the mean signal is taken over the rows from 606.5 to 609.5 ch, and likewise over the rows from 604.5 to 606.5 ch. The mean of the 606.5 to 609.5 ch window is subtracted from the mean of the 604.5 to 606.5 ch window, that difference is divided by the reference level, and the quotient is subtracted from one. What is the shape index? 1.15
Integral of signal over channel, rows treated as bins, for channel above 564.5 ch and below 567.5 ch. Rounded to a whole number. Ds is 1009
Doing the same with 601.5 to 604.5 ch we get 1563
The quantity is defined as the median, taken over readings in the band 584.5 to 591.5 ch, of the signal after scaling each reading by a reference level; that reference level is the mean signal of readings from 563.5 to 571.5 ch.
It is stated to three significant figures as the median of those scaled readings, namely 1.16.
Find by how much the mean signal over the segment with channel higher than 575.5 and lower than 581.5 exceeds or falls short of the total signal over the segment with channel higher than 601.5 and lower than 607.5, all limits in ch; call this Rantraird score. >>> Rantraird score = -2693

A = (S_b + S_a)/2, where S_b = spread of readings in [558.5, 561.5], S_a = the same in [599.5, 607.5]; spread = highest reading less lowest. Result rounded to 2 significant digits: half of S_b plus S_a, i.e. 80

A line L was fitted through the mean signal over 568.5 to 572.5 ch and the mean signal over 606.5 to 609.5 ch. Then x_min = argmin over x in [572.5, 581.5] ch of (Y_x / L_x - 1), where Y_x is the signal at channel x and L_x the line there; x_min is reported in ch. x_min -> 580 ch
